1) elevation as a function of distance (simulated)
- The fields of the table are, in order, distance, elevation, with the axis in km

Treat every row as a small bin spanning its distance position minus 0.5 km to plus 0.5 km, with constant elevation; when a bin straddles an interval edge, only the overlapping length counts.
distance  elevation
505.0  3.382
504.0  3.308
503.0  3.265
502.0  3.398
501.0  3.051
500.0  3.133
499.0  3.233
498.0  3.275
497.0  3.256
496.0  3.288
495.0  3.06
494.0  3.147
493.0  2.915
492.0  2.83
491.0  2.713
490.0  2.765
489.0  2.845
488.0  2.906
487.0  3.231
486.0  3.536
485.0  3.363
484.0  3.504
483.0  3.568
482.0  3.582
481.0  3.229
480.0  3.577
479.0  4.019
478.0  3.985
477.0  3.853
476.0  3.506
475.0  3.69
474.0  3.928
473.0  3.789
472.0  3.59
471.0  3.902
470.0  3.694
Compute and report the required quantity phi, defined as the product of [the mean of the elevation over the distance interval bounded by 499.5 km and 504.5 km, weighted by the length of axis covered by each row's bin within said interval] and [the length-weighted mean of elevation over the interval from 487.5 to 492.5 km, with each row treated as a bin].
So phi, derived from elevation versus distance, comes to 9.1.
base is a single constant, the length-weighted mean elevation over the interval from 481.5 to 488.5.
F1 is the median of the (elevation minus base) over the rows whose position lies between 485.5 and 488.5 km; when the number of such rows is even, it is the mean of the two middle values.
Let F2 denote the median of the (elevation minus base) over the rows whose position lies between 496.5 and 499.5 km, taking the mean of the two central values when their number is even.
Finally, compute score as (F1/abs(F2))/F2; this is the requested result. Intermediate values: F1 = -0.15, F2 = -0.13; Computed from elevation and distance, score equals 9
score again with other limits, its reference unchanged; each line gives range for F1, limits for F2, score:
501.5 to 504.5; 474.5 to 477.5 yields -1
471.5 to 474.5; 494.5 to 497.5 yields -25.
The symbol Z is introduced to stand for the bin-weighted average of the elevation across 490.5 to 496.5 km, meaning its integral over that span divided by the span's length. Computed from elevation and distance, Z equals 3.0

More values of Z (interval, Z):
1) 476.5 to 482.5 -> 3.7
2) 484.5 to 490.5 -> 3.1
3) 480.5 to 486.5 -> 3.5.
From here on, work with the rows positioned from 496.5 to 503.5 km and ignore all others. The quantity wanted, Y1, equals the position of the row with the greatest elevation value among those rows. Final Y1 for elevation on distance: 502.0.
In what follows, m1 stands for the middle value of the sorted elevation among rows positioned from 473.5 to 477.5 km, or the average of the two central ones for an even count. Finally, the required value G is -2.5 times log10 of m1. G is -1.44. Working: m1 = 3.77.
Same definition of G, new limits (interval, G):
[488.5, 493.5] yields -1.13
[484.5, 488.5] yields -1.30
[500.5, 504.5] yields -1.29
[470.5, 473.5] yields -1.45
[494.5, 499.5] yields -1.28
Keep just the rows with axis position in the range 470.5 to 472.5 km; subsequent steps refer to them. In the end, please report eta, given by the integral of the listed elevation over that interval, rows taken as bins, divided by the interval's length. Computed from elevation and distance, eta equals 3.7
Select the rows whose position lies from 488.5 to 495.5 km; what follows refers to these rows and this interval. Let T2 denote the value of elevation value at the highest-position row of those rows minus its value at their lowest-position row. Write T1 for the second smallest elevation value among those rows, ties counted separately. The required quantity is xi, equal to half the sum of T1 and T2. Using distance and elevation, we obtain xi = 1.49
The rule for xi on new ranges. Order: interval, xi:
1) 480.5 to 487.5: 1.62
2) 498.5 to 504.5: 1.60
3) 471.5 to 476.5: 1.75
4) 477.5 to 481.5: 1.41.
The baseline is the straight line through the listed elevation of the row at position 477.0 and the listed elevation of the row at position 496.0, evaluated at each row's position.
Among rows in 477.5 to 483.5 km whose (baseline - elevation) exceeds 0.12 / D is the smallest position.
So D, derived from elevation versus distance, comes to 480.0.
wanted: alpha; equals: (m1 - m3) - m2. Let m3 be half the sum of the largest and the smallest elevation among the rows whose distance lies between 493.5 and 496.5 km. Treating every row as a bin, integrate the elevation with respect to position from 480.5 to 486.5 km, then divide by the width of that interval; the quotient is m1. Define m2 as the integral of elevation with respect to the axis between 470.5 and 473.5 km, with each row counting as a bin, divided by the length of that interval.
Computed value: -3.5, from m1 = 3.46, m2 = 3.76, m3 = 3.17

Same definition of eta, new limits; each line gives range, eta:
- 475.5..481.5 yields 3.7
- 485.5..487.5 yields 3.4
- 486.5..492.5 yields 2.9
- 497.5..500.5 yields 3.2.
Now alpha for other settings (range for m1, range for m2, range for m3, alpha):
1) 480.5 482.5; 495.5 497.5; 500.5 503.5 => -3.1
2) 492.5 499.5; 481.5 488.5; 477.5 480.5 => -4.0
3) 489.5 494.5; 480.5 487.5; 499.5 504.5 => -3.8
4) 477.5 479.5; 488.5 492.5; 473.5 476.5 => -2.5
